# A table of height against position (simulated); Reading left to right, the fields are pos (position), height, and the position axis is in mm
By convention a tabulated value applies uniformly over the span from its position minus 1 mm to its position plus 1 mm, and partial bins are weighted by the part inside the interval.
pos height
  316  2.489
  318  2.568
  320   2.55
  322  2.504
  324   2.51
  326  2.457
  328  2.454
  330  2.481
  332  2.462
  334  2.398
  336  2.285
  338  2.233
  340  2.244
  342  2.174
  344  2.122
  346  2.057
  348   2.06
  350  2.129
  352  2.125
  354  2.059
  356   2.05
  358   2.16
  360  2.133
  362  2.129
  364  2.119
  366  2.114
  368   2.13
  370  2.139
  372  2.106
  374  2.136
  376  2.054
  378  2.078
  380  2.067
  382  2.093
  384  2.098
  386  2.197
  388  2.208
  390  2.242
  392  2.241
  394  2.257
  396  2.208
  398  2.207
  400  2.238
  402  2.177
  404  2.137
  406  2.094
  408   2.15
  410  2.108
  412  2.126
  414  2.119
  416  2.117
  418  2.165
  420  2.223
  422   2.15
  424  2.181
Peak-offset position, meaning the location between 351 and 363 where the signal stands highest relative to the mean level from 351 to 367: 358 mm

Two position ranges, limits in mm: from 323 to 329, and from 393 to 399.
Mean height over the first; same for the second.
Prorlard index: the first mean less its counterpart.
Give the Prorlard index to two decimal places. 0.25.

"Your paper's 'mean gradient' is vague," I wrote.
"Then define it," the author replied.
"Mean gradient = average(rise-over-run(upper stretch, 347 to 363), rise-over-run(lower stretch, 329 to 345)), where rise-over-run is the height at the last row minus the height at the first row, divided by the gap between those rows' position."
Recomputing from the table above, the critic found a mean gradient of -0.010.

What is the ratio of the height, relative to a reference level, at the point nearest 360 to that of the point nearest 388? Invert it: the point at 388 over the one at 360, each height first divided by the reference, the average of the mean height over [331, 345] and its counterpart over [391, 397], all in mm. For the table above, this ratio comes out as 1.04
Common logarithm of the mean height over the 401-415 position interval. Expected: 0.328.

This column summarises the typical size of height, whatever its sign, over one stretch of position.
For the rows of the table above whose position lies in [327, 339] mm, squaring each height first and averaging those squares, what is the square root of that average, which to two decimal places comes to 2.39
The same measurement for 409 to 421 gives 2.14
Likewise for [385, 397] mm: 2.23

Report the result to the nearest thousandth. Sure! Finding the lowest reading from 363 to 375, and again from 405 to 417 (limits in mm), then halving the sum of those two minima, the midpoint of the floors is 2.100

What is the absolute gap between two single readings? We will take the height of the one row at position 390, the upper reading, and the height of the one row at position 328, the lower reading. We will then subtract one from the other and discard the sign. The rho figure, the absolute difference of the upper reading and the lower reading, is 0.21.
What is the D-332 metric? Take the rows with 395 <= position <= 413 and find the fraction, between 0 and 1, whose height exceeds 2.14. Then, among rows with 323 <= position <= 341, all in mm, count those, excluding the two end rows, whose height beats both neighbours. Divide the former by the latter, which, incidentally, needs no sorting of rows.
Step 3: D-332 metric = 0.6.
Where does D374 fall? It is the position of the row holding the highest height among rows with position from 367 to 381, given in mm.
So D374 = 370 mm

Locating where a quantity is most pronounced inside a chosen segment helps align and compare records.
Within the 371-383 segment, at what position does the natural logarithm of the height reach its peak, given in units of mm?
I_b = 374 mm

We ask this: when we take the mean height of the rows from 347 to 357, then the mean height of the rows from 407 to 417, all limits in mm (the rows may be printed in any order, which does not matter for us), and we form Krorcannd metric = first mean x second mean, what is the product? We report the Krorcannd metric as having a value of 4.4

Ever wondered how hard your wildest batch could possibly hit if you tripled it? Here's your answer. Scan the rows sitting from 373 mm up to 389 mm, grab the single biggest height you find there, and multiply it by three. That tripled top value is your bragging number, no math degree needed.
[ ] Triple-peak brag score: 6.62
